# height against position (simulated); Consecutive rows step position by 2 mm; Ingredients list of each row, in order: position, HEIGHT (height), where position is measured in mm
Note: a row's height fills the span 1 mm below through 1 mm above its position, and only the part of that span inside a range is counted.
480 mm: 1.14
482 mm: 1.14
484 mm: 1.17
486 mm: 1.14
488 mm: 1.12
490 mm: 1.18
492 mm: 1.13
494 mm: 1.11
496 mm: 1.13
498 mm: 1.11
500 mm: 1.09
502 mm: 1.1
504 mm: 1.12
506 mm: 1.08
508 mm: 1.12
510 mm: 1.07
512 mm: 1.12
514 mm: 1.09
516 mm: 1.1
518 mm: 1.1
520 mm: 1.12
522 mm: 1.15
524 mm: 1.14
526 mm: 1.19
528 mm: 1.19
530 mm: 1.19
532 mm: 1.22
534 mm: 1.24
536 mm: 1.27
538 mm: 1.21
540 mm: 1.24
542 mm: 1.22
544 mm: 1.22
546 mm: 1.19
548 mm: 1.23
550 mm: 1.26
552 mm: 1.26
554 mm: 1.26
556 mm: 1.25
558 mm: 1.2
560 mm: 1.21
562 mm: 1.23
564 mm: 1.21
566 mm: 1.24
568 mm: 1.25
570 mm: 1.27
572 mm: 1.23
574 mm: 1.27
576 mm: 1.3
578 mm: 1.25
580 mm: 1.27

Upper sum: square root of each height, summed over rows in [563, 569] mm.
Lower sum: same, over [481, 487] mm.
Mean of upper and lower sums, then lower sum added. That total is 6.49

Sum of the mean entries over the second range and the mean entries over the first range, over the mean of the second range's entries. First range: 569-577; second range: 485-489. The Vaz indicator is 2.12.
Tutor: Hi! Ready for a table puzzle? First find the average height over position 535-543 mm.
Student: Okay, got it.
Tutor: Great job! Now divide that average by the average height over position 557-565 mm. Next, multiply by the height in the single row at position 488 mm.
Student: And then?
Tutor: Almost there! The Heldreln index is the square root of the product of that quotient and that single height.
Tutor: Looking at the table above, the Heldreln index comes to 1.068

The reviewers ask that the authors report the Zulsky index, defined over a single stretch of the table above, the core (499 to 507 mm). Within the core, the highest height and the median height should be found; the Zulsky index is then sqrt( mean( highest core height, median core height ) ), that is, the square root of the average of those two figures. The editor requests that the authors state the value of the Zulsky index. 1.05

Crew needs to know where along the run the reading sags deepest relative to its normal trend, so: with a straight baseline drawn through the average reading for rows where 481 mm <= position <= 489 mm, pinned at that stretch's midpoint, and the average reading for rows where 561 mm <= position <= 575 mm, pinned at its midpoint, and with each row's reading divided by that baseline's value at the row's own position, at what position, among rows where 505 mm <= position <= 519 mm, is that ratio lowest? 510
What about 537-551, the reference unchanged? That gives 546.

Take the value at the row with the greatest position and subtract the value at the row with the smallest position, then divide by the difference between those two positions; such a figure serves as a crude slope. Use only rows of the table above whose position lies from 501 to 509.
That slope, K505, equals 0.003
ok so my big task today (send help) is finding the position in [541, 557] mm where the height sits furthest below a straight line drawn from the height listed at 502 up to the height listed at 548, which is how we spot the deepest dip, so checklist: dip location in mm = 546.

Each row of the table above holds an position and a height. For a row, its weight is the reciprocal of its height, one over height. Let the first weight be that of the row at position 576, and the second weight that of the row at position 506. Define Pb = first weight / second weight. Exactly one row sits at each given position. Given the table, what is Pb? 0.83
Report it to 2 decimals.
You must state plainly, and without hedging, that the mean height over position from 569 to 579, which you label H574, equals 1.26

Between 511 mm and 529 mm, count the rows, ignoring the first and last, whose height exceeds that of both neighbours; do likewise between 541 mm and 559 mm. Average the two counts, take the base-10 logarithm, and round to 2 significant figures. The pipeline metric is -0.30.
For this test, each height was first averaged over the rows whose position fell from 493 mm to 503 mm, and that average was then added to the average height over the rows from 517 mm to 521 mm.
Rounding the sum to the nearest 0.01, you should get 2.22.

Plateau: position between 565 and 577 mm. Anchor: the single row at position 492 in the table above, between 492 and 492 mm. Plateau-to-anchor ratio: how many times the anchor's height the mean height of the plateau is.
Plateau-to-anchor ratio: 1.12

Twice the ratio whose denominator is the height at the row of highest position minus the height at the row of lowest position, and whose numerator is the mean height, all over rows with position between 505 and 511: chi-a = -218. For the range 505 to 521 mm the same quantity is 55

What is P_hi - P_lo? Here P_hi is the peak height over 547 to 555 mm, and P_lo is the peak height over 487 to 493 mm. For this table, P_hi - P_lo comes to 0.08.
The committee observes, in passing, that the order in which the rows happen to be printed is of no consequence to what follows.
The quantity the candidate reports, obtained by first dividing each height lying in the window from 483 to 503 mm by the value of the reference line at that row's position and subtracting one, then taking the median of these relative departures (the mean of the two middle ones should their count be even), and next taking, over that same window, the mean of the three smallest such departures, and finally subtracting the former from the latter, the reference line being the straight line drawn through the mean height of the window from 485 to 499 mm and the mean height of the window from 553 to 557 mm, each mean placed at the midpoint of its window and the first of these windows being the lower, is -0.035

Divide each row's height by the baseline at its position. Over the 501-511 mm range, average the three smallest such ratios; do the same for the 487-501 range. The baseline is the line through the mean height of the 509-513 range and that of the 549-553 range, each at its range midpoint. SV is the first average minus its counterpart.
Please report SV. -0.056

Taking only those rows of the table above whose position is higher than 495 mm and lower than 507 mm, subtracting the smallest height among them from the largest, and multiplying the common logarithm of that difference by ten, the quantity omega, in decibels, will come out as -13.0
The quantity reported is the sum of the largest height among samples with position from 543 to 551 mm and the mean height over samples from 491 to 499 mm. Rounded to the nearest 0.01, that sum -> 2.38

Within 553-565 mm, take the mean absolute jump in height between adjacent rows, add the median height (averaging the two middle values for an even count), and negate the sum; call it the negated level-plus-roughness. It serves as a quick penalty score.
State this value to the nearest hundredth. -1.24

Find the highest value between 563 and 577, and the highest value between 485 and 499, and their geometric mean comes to 1.24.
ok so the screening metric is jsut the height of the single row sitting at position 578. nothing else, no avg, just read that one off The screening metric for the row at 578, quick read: 1.25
